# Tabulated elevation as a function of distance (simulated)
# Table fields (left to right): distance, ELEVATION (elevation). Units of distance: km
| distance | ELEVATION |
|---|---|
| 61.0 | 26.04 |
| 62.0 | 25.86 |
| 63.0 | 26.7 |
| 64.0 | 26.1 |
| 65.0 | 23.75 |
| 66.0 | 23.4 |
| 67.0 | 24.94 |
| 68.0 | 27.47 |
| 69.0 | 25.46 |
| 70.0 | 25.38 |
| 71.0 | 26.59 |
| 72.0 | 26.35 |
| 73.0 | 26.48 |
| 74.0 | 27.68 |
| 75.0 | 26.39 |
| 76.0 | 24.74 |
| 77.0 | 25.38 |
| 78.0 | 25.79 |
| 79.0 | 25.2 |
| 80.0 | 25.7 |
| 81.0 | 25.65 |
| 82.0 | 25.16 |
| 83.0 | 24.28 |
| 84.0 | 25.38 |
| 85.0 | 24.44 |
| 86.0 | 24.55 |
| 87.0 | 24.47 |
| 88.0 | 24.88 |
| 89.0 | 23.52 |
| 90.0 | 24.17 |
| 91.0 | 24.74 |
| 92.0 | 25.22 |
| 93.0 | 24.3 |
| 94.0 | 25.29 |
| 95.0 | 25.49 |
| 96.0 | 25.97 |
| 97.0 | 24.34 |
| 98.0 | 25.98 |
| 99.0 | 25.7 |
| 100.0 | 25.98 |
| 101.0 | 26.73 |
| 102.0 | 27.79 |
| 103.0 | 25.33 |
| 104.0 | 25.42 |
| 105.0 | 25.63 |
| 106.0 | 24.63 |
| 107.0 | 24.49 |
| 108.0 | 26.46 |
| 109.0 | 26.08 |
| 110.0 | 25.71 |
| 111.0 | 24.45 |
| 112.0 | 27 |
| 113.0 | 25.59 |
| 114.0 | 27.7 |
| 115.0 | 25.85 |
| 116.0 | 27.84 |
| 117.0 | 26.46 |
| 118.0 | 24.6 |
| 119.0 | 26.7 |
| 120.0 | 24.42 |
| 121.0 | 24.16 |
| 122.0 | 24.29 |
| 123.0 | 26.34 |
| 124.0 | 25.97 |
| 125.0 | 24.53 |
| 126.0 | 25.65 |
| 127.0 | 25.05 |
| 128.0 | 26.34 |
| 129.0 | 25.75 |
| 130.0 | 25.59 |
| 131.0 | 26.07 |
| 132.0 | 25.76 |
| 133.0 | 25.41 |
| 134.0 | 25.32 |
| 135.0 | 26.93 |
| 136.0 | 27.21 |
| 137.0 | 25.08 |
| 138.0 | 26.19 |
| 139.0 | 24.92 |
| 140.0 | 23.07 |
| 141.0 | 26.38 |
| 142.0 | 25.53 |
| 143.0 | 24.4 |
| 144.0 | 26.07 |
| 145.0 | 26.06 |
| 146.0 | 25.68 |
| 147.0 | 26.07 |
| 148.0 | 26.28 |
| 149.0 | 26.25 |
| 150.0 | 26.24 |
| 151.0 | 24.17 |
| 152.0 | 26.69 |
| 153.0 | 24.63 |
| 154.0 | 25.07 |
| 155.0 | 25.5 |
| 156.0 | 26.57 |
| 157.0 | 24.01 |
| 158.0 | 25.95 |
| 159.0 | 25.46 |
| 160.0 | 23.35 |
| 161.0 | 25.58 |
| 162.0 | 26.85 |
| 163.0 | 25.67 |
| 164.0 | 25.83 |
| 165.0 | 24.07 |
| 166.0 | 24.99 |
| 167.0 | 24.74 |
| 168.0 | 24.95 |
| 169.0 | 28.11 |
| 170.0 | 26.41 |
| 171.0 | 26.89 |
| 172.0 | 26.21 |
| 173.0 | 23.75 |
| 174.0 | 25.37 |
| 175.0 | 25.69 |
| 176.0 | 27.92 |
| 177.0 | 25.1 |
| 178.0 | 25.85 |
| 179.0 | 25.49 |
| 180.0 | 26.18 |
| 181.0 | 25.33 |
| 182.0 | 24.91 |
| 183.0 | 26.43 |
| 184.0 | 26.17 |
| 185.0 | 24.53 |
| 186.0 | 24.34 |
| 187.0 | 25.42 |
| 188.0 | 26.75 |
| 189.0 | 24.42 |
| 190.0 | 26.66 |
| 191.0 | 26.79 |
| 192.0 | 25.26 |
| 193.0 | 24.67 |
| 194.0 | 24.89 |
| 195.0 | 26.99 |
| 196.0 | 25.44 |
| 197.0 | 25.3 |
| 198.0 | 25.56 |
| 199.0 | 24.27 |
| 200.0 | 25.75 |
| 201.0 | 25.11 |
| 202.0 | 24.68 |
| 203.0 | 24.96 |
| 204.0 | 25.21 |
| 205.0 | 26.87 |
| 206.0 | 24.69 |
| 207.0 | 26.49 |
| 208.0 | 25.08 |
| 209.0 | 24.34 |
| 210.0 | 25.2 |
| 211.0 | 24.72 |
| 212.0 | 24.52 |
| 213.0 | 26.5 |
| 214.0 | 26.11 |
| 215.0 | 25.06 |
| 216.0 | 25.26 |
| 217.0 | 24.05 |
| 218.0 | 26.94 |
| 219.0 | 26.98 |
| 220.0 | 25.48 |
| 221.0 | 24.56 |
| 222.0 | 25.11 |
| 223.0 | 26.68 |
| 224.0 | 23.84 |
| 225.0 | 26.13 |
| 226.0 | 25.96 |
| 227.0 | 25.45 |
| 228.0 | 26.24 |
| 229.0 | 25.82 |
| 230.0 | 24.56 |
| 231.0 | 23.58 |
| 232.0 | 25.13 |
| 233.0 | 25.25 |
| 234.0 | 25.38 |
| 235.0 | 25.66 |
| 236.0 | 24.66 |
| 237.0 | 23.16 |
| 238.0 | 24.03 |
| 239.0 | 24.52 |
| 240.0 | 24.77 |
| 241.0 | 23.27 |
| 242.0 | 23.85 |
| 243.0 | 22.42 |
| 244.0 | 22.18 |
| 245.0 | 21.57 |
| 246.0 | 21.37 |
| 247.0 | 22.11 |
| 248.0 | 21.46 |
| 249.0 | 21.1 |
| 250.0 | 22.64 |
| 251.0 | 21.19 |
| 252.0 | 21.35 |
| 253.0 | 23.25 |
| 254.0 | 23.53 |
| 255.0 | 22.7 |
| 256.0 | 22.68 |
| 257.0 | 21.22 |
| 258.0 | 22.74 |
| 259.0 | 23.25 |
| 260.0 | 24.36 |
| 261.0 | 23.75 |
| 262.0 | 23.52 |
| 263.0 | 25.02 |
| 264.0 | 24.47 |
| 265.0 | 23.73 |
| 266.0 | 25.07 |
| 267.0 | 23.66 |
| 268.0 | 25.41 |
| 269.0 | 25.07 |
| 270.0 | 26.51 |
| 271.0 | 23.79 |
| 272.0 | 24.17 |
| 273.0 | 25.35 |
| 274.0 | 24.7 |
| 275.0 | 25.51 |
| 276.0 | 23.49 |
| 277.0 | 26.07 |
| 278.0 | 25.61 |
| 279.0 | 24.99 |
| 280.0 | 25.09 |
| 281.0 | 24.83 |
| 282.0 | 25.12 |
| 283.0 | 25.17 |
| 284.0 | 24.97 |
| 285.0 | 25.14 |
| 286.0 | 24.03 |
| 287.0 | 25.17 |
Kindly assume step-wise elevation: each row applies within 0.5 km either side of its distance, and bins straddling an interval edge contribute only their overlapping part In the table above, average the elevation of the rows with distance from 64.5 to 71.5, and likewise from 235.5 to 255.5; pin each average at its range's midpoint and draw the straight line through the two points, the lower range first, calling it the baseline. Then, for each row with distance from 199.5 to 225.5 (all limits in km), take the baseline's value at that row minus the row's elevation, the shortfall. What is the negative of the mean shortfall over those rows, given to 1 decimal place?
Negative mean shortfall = 2.2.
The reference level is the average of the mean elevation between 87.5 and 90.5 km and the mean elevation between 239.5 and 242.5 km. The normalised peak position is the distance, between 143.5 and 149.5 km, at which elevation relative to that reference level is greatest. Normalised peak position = 148.0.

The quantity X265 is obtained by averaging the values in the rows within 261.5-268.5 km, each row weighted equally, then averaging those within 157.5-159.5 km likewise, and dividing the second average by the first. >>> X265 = 1.05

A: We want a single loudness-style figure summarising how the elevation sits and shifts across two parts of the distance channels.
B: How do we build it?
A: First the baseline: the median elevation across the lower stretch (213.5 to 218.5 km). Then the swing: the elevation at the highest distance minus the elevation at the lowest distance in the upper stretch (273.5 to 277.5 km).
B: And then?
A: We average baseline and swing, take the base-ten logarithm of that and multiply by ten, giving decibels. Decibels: 11.2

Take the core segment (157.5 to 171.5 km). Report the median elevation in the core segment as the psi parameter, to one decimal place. 25.6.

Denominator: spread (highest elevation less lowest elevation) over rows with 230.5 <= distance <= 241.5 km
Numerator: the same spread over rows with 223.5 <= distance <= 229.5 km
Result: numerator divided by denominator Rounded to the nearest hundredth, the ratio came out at 0.96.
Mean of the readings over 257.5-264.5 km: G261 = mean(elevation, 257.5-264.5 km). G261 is 23.9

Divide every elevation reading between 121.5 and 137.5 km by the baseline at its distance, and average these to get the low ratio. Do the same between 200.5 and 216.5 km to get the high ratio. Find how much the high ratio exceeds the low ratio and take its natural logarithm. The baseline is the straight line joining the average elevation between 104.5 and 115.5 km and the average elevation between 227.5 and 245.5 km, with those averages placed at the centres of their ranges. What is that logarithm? -3.8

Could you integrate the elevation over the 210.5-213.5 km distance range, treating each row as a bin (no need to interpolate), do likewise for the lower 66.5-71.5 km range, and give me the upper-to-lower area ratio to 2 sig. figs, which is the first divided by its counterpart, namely 0.58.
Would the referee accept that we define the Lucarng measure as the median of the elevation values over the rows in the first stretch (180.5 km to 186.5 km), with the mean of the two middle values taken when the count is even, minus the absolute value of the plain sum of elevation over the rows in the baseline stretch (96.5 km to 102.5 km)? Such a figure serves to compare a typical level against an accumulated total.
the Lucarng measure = -131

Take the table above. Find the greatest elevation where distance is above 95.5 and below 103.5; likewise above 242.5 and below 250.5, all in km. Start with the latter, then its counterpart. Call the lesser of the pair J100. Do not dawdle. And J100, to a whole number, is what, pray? 23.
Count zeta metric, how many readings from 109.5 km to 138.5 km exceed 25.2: 21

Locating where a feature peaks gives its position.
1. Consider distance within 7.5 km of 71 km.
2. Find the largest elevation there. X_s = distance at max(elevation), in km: 74.0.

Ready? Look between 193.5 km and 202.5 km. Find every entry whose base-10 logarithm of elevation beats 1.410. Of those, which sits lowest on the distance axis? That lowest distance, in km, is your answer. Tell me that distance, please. 195.0 km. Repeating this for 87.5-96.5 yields 96.0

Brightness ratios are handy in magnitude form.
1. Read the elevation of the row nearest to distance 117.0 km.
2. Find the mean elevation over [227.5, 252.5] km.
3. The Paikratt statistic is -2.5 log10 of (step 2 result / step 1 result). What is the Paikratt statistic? 0.13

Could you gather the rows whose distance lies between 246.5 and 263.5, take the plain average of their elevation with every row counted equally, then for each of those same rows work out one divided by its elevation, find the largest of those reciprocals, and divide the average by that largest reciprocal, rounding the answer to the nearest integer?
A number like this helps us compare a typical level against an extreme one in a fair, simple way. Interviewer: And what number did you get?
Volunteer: 479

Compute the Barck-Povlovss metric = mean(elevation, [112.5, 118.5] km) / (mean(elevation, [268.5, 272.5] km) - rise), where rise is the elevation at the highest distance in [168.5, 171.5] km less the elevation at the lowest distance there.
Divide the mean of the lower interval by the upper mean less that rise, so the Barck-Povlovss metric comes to 1.01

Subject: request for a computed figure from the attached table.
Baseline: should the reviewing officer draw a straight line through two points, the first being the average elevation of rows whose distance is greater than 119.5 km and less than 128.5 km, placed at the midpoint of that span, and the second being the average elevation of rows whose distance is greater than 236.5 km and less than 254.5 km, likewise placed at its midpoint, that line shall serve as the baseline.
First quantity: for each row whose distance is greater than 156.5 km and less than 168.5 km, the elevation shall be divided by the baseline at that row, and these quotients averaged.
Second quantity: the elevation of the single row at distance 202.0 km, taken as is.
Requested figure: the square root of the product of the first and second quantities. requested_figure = 5.04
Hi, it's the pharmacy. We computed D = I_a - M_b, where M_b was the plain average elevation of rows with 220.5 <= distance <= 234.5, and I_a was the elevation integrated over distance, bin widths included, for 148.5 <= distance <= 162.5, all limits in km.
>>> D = 331.1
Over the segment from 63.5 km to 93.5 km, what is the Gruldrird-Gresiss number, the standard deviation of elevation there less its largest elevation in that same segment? -26.6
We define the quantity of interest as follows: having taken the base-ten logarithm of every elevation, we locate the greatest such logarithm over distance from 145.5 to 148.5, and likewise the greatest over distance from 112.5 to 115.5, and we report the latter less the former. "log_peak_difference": 0.023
